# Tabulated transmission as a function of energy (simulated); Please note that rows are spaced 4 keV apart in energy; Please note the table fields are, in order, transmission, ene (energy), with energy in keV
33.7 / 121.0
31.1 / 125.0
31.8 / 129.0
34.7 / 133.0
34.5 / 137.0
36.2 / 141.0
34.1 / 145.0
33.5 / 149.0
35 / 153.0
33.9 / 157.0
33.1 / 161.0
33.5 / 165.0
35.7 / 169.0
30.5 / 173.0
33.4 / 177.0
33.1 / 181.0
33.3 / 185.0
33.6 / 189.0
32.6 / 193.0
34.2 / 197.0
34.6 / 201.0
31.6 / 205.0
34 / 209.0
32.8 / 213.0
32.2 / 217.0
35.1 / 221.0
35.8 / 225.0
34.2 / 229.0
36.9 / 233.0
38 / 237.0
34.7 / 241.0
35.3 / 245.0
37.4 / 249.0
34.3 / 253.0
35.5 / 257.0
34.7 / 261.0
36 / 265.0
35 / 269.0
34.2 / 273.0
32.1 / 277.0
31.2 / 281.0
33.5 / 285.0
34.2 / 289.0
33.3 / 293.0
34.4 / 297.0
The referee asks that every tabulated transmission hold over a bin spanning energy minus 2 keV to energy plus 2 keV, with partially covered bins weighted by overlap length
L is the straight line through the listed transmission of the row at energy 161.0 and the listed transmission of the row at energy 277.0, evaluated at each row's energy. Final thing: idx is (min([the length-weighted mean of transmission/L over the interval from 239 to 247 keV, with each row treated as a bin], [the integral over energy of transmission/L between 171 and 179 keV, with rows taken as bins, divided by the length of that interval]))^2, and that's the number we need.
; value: 0.94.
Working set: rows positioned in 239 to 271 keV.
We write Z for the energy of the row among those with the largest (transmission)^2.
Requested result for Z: 249.0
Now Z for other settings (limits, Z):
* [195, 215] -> 201.0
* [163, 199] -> 169.0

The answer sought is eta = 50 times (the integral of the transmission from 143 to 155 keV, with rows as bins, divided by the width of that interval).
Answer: 1710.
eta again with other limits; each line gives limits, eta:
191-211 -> 1670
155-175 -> 1667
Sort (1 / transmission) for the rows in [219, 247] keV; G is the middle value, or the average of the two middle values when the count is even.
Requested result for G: 0.0283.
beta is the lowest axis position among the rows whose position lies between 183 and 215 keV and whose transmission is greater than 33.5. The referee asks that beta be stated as 189.0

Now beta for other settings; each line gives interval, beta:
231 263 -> 233.0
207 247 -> 209.0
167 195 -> 169.0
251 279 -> 253.0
